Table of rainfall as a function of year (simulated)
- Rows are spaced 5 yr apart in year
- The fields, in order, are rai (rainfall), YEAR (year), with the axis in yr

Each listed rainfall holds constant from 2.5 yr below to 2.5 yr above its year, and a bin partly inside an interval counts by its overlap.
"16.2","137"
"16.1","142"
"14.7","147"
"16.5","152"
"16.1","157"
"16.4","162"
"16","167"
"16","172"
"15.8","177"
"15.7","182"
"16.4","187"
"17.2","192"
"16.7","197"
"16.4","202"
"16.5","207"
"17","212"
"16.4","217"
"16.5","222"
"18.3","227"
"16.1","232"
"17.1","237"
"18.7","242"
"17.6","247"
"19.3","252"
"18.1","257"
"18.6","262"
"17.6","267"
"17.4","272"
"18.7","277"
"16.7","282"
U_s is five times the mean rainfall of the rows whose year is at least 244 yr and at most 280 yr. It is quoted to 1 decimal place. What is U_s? 90.9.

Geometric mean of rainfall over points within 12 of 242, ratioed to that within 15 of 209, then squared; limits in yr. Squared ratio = 1.14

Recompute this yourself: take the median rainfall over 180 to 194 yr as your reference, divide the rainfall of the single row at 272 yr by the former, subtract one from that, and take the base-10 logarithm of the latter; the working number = -1.2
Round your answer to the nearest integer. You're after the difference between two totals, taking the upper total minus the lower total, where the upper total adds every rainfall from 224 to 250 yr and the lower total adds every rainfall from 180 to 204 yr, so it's 5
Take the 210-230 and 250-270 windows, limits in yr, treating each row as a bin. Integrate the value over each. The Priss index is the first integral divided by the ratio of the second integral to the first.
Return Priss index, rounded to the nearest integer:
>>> 316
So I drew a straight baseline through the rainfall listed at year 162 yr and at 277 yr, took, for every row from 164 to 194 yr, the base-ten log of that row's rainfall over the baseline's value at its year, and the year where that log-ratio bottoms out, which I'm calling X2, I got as 182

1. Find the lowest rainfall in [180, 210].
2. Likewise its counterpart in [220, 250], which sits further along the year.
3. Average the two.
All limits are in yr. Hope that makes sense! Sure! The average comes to 15.9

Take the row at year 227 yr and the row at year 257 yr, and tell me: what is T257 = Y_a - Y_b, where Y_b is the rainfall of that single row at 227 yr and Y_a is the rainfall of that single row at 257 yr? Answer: -0.2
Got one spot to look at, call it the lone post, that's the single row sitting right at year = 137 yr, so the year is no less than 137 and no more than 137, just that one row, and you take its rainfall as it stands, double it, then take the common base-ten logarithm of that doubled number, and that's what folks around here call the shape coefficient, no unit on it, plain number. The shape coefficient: 1.51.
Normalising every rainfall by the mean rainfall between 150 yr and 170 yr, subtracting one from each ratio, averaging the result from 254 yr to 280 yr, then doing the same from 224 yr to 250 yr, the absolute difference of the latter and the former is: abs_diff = 0.03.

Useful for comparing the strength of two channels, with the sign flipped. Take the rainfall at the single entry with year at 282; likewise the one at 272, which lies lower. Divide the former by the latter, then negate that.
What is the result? -0.960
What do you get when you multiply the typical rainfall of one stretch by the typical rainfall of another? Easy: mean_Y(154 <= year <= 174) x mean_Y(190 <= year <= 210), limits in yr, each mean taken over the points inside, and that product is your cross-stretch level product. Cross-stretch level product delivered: 269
